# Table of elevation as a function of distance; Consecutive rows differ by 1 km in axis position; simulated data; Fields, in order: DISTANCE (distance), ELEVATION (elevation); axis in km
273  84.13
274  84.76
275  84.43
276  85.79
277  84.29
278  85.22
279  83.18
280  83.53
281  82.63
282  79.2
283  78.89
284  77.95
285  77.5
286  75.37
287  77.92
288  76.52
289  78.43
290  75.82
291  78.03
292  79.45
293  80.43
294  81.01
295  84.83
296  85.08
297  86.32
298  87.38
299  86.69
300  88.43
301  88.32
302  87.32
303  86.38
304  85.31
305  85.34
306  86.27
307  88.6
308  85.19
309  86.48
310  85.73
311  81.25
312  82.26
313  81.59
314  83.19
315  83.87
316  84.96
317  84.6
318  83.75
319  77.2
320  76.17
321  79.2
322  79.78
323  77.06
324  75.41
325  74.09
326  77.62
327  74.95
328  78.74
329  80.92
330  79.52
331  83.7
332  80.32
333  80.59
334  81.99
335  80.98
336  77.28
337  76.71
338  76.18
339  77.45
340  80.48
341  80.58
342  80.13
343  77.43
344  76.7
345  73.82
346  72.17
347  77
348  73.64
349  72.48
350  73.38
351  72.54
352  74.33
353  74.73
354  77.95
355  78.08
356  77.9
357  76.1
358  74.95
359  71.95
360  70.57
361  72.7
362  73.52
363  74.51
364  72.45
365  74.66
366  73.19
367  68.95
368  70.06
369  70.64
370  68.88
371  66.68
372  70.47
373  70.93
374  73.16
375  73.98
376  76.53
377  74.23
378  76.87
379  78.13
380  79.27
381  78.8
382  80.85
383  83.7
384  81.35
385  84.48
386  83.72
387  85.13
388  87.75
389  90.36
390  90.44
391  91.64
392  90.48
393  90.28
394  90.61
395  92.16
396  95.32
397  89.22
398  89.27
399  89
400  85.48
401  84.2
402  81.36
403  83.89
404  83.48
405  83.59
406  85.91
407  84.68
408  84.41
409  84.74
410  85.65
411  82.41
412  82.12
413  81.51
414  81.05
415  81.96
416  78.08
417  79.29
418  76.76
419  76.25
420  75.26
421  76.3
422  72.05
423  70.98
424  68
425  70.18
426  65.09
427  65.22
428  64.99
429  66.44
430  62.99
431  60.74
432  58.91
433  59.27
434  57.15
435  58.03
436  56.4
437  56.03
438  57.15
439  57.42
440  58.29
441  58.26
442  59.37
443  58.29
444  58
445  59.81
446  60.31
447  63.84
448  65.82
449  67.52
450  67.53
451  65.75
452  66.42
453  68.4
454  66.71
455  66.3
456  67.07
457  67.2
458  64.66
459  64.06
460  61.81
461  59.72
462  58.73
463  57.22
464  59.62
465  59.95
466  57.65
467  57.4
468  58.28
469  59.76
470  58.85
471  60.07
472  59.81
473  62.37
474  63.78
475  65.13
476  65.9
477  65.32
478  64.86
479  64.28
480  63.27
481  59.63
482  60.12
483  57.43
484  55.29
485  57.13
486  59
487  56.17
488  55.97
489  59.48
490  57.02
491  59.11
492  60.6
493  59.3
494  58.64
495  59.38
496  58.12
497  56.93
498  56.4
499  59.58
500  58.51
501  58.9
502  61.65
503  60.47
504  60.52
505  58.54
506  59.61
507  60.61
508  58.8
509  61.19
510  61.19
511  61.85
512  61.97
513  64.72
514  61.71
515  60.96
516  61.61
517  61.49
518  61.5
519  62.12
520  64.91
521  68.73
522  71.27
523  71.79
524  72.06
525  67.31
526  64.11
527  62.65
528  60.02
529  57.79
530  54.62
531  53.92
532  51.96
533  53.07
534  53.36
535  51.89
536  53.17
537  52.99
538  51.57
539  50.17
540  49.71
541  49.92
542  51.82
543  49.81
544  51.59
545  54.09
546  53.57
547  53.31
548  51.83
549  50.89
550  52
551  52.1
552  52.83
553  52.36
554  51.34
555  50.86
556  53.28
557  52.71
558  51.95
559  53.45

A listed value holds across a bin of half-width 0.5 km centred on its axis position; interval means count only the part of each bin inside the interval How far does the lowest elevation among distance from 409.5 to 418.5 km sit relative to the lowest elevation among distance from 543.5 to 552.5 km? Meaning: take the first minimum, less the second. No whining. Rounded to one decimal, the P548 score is 25.9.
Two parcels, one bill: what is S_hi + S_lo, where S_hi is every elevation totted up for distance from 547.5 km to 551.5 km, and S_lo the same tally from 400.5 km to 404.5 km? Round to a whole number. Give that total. 540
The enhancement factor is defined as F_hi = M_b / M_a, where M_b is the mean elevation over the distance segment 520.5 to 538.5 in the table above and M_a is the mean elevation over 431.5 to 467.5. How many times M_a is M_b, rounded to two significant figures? 0.97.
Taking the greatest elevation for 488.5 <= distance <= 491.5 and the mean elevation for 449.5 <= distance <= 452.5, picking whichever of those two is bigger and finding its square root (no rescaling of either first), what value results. 8.2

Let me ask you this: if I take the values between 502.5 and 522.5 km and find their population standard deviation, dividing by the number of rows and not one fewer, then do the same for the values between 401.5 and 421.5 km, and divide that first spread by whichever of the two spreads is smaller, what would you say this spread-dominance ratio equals 1.00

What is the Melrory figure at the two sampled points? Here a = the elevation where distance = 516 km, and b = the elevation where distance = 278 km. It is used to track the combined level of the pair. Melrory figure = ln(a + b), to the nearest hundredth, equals 4.99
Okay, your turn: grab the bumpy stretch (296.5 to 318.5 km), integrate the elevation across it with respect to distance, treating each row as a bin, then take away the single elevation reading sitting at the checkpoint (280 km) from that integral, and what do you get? 1796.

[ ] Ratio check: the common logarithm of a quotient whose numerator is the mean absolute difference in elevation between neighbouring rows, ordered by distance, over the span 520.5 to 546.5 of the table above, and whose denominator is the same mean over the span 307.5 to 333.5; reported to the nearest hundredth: -0.11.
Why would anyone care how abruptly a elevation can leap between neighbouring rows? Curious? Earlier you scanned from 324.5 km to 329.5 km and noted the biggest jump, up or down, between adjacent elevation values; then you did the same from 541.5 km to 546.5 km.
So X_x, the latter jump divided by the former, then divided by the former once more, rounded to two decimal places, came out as 0.17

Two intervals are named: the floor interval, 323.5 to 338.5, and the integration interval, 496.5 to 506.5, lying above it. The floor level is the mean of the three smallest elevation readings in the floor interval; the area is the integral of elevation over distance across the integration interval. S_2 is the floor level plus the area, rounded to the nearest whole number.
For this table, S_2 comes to 666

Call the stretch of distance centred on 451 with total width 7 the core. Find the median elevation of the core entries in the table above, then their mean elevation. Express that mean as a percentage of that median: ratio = 100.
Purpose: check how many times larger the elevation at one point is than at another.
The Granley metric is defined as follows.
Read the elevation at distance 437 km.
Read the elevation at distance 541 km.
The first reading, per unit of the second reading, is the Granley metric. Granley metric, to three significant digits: 1.12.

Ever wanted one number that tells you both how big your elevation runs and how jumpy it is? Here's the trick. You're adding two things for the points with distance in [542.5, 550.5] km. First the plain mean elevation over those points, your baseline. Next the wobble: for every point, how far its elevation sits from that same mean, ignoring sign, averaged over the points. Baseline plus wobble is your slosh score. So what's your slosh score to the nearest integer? 53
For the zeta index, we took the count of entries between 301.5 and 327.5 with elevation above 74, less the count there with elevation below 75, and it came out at 24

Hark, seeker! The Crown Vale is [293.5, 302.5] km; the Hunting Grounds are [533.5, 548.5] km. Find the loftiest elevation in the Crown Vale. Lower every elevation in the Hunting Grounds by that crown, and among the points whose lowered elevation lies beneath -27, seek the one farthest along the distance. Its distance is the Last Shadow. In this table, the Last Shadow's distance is 548 km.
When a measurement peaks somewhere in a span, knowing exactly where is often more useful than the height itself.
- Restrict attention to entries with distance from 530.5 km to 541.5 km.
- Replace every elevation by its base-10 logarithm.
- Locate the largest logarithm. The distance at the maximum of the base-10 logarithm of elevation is 531 km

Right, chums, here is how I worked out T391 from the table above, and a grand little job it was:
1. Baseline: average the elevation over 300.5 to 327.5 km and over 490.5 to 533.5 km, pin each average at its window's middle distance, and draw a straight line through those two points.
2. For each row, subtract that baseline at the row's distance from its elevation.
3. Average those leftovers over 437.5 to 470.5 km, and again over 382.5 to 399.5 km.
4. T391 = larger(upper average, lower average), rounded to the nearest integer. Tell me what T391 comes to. 15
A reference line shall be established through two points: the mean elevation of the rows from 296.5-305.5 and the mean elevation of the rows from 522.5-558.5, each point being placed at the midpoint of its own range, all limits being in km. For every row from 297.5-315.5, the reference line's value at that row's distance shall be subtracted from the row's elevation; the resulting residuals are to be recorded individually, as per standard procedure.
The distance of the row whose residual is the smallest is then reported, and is 311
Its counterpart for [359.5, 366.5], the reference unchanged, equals 360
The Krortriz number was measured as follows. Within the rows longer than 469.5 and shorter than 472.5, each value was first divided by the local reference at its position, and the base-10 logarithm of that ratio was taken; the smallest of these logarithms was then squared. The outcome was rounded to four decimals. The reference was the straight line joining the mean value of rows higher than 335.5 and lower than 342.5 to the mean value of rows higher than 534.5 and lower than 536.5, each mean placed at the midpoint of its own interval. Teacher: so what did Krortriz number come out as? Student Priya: 0.0003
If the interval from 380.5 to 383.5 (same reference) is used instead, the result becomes 0.0012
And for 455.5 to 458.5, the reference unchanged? 0.0002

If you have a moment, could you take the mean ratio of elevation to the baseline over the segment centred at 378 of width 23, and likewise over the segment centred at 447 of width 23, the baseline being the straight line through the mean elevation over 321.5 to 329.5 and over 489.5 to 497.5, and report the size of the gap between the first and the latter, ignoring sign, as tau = 0.10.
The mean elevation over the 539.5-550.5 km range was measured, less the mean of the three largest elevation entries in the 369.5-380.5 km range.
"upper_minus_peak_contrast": -26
